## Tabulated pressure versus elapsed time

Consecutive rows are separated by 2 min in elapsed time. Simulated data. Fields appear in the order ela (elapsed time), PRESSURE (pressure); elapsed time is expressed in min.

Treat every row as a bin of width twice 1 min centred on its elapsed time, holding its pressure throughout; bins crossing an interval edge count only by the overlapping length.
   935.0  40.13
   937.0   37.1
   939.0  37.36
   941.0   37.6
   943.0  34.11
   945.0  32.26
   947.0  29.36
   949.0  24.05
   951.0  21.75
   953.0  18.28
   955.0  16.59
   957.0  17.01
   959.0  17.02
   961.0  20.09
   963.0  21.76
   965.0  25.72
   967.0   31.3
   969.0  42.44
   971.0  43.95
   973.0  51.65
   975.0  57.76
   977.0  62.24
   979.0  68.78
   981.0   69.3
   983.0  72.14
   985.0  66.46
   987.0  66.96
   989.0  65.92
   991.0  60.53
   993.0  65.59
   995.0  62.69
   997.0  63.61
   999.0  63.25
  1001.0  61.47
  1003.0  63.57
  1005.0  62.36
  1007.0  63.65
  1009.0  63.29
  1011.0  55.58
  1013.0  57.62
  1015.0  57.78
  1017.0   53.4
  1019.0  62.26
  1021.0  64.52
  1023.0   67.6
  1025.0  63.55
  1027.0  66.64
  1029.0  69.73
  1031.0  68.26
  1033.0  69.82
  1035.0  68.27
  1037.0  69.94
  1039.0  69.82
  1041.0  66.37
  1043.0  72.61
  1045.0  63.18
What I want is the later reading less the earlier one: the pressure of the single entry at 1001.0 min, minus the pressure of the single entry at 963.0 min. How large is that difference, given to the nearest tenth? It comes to 39.7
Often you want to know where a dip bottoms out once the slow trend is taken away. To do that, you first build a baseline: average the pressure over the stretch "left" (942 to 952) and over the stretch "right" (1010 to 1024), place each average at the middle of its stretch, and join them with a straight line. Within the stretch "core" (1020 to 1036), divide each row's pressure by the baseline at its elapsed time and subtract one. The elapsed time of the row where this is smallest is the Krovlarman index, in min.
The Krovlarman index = 1025.0 min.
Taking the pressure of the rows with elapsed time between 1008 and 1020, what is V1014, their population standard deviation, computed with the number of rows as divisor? 3.5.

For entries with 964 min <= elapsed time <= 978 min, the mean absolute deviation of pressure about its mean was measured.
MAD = 10.5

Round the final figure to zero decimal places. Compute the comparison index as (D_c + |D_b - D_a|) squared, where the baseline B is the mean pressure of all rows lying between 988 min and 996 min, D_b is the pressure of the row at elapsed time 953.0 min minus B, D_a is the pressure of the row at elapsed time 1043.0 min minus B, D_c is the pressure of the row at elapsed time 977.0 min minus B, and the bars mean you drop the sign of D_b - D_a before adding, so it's 2797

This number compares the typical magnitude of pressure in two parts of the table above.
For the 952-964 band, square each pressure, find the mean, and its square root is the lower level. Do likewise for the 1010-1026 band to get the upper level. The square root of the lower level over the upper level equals 0.55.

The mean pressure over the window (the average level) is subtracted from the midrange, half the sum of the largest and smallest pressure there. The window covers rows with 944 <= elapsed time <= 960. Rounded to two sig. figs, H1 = 2.4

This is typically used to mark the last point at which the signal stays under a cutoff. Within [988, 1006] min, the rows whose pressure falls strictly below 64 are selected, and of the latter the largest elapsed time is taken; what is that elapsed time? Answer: 1005.0 min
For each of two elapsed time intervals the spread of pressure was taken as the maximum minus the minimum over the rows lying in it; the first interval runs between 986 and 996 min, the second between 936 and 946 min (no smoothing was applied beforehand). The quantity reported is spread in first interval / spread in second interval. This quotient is 1.2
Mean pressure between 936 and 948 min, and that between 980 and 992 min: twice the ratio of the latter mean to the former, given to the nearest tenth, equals 3.9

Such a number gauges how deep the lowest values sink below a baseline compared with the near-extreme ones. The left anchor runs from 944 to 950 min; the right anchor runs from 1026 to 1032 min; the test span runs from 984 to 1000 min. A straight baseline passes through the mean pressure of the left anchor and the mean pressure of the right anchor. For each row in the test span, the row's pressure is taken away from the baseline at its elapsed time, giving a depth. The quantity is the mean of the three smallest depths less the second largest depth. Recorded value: -7.9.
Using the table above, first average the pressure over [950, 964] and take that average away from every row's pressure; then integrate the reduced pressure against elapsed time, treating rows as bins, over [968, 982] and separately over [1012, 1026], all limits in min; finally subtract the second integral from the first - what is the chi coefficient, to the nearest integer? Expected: -61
